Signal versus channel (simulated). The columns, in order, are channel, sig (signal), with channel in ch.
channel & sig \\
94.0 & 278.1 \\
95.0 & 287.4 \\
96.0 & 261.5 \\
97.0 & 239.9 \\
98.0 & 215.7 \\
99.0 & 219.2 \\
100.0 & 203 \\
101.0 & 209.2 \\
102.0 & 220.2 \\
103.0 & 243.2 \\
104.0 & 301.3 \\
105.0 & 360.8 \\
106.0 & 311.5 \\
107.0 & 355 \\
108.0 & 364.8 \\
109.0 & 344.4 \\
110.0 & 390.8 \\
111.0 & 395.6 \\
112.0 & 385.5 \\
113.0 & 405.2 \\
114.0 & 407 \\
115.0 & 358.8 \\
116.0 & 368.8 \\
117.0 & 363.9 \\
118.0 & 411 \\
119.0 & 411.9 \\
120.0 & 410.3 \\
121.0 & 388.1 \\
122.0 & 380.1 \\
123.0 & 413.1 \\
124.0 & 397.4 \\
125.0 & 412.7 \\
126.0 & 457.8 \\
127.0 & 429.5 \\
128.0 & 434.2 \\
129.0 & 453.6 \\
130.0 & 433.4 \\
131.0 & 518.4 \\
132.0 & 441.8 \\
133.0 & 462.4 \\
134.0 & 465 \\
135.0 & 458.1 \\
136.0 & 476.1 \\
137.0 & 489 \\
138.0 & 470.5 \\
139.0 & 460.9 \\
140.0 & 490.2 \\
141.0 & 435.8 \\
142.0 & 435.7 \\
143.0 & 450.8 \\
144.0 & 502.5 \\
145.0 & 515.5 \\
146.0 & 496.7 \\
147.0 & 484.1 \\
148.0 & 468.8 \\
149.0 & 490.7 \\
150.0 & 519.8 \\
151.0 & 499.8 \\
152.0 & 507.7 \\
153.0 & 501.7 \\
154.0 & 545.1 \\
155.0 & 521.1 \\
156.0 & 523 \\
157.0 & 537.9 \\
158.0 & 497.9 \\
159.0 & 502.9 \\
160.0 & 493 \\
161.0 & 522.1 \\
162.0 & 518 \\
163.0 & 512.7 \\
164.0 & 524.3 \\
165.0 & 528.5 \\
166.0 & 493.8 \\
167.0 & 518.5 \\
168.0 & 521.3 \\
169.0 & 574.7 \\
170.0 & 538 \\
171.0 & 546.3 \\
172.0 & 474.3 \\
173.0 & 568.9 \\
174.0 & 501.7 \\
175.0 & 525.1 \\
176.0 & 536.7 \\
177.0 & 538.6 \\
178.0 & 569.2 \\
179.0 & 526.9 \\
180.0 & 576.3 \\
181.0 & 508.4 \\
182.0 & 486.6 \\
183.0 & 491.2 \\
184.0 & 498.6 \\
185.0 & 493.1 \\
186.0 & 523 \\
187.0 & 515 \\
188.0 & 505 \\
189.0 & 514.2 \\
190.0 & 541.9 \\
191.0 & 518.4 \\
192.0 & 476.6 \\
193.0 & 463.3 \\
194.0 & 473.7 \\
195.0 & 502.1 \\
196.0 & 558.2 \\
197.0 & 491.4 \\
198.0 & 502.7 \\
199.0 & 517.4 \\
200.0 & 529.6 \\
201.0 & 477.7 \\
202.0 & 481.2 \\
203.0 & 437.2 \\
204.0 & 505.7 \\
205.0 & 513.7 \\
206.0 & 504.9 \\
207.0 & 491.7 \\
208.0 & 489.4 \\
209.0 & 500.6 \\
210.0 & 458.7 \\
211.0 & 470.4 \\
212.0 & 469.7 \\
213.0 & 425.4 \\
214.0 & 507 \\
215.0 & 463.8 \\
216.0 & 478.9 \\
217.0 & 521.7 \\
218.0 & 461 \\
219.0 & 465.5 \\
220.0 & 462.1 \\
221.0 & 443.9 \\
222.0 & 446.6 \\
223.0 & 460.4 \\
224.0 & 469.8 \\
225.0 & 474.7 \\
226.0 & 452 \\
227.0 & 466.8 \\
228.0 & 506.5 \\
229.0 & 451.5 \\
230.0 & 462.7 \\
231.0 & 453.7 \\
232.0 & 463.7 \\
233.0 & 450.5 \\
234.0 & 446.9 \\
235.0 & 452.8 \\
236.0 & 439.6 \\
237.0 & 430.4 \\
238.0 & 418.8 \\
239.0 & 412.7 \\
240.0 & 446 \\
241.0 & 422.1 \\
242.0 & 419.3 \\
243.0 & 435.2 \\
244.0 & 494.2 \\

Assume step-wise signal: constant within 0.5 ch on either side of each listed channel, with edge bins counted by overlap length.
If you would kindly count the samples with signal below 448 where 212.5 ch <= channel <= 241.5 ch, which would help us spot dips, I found 10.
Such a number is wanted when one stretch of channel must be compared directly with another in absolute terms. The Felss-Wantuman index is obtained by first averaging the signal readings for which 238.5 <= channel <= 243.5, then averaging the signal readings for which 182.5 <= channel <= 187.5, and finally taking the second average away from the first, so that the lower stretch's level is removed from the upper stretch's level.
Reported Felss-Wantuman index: -77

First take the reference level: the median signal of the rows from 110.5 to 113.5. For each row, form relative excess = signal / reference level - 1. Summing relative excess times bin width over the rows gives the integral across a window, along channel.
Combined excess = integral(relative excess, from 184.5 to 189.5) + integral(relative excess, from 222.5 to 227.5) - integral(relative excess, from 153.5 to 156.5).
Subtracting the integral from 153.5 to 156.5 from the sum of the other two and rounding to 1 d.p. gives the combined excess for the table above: 1.3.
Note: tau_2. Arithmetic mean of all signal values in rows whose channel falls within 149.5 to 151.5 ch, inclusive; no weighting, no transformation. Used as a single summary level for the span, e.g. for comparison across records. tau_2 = 510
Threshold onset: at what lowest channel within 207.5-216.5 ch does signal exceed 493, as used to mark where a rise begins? 209.0 ch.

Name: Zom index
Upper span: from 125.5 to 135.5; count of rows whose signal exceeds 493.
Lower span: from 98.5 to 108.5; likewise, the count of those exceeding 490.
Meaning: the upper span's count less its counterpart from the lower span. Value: 1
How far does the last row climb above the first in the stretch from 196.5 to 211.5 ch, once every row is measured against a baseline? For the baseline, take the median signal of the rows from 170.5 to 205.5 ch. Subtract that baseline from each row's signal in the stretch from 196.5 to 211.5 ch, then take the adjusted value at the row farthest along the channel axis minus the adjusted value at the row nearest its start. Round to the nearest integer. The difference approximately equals -21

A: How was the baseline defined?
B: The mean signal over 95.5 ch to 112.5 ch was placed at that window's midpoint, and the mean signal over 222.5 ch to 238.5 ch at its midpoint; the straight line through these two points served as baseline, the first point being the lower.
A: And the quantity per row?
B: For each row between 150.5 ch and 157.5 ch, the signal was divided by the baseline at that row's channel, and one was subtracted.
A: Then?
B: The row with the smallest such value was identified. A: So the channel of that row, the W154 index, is 153.0 ch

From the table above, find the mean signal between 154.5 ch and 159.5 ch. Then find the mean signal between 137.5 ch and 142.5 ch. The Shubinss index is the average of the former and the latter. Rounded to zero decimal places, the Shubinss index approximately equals 488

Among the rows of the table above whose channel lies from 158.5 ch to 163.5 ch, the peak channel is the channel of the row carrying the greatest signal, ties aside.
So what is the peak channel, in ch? 161.0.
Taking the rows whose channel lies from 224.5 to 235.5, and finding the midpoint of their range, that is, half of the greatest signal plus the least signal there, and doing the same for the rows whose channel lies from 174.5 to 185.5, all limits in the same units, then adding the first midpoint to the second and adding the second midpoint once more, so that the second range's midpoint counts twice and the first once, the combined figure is 1540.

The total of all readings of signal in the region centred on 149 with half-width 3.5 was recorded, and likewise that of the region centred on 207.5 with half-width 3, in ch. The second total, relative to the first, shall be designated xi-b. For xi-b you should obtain 0.85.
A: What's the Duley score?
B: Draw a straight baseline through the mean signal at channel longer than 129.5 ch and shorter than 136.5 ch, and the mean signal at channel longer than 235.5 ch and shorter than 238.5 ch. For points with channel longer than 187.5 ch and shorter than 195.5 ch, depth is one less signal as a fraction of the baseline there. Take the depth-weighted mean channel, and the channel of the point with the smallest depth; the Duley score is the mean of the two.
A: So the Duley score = 190.5 ch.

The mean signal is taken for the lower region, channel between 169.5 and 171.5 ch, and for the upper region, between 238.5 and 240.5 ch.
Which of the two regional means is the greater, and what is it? 542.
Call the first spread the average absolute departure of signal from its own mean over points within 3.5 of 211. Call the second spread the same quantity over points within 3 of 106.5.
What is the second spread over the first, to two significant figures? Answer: 1.1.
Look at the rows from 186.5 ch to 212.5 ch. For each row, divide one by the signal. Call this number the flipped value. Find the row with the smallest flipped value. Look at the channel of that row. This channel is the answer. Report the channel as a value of 196.0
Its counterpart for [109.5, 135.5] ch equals 131.0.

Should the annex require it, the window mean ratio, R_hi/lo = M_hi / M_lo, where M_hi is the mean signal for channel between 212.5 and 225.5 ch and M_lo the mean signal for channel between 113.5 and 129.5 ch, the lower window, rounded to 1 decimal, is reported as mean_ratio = 1.2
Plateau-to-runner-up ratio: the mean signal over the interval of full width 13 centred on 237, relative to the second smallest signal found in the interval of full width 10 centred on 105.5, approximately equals 1.99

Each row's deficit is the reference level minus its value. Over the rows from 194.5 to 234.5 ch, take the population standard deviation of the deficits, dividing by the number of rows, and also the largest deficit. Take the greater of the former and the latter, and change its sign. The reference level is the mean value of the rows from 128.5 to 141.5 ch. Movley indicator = -40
